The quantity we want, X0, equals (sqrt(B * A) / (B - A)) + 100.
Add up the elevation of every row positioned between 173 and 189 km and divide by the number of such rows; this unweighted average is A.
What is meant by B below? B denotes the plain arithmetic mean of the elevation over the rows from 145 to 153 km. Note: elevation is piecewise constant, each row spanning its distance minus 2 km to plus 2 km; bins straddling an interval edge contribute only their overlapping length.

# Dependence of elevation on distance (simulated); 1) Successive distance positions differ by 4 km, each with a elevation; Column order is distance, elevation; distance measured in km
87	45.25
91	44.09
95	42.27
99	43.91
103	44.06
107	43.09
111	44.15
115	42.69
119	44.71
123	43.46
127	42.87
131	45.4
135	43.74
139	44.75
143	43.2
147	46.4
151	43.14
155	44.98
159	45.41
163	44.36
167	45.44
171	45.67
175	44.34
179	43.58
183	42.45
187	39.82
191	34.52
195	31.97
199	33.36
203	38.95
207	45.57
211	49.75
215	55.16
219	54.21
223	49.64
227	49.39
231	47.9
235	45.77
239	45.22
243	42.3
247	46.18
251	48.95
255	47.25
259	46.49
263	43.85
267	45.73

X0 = 120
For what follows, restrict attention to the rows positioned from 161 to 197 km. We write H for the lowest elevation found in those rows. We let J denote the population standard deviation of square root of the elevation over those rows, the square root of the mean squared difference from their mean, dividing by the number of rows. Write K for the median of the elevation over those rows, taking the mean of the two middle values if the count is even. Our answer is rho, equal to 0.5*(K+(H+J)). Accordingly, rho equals 38.0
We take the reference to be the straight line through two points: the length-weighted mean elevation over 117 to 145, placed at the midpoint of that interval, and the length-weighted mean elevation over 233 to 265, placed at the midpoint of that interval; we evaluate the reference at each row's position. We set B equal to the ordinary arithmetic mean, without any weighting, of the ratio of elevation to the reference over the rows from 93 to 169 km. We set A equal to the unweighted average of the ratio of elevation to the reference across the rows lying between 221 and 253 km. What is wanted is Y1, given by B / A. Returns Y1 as 0.97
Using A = 1.03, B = 1.00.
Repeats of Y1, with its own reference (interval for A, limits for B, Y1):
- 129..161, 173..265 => 0.98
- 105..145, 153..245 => 0.99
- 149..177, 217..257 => 1.04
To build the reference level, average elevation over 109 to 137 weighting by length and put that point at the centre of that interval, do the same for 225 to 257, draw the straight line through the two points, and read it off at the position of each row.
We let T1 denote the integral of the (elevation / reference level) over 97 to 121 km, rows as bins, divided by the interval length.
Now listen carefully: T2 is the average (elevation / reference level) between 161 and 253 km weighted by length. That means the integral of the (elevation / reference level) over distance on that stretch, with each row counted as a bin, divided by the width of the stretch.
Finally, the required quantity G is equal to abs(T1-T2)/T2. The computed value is 0.03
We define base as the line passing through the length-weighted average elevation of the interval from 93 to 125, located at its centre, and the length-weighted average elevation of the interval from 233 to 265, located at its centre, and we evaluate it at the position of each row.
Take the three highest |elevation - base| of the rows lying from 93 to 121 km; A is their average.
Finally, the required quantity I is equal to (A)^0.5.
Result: 1.0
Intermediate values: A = 1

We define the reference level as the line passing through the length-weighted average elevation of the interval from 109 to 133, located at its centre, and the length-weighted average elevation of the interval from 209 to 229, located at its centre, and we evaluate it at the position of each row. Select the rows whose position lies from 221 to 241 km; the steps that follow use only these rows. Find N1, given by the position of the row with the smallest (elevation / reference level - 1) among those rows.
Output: 239 km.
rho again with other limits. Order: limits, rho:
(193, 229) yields 41.0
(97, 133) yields 43.3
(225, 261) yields 44.5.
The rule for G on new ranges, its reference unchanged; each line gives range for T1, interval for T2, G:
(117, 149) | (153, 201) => 0.10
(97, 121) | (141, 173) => 0.00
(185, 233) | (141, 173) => 0.04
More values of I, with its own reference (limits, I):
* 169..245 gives 3.4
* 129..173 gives 1.3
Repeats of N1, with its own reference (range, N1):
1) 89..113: 107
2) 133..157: 151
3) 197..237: 199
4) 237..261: 243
